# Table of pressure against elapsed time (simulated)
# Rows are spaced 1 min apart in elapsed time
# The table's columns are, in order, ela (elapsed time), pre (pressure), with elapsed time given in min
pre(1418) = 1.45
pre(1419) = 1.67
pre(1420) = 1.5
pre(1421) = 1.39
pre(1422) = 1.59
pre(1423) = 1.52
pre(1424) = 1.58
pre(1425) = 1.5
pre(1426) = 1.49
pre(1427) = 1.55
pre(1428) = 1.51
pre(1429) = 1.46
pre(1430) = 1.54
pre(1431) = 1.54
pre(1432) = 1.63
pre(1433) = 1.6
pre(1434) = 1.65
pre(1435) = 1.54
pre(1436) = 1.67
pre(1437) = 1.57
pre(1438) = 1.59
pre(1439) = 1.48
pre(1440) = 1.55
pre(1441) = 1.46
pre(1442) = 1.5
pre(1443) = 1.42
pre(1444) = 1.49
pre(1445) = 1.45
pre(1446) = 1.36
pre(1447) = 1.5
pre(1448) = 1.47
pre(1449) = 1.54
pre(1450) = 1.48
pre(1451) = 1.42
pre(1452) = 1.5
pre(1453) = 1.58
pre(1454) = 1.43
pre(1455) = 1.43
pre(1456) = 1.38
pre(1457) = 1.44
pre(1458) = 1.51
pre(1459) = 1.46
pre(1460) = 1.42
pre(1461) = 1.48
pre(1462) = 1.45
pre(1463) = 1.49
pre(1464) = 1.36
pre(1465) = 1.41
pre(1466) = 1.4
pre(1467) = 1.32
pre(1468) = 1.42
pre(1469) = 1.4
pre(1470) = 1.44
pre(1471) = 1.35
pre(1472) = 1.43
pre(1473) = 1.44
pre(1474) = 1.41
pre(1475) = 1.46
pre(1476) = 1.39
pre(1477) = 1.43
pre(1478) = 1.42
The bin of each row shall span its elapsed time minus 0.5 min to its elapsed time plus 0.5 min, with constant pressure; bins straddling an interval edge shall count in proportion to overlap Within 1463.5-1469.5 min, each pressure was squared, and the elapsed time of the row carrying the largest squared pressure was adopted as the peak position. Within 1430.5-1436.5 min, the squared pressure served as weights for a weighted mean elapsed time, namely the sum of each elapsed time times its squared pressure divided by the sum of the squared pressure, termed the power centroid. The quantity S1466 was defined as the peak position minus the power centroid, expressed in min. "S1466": 34.5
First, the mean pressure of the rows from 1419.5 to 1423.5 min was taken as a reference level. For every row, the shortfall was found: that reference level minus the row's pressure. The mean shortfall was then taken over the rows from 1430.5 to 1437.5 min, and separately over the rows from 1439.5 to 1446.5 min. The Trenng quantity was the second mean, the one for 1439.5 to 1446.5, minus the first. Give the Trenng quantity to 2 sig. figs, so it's 0.14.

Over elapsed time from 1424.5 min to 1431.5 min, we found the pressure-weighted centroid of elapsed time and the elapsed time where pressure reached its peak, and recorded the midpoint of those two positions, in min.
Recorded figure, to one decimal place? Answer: 1427.5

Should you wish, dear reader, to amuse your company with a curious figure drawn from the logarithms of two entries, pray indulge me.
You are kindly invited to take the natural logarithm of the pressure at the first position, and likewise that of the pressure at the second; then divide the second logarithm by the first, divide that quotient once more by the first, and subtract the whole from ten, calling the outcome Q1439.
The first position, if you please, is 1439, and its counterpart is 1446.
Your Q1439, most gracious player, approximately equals 8.0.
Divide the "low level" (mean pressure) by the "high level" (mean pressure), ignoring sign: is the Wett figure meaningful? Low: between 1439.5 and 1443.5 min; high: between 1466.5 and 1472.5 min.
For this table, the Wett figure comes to 1.06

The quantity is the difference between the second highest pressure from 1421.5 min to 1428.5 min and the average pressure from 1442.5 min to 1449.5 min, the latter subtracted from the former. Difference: 0.12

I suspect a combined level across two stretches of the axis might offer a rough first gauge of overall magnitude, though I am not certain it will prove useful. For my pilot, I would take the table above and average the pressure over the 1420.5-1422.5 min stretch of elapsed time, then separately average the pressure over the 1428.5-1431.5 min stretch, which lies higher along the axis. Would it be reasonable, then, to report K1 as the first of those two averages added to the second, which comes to 3.00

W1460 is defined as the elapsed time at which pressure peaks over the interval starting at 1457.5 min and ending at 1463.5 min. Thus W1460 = 1458 min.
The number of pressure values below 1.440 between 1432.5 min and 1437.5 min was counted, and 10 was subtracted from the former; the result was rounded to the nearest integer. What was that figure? -10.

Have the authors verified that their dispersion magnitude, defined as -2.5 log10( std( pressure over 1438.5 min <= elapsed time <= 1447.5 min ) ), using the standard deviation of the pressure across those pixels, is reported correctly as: 3.2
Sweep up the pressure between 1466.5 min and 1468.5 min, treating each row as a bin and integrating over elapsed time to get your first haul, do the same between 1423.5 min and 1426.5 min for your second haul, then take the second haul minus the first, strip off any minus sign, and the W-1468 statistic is 1.83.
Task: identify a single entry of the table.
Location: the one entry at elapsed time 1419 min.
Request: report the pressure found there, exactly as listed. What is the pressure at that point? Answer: 1.67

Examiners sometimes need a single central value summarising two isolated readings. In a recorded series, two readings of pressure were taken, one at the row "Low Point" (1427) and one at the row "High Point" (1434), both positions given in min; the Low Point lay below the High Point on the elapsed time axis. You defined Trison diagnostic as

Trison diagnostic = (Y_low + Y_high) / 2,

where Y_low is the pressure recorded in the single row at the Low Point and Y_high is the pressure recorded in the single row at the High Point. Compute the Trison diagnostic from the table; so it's 1.60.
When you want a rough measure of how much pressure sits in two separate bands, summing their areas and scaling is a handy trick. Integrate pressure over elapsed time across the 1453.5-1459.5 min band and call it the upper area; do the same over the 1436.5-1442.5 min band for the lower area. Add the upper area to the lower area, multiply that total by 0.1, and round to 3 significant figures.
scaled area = 1.78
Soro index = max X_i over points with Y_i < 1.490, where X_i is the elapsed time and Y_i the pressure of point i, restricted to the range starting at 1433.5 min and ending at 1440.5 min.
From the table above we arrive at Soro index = 1439 min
